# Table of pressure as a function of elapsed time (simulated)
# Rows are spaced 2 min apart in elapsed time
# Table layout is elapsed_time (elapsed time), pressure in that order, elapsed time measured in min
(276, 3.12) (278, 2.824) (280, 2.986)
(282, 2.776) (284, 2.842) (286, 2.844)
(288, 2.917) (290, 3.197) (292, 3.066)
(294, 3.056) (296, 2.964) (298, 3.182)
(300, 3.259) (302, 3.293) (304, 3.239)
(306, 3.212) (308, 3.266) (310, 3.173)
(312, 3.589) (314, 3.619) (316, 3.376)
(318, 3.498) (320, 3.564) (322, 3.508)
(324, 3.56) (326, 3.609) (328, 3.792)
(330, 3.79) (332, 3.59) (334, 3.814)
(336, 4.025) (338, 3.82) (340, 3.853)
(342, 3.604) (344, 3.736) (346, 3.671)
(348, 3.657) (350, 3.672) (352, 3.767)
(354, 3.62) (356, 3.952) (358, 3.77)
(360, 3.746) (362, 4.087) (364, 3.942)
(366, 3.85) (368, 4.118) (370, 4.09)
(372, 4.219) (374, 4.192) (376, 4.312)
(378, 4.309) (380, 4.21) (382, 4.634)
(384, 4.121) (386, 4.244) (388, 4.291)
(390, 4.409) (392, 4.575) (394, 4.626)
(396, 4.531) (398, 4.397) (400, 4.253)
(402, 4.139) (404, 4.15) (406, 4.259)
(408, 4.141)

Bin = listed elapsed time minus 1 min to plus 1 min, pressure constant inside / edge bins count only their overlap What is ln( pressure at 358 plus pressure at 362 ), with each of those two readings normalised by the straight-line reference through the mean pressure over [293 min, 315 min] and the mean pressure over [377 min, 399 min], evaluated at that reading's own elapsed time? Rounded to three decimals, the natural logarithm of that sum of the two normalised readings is 0.671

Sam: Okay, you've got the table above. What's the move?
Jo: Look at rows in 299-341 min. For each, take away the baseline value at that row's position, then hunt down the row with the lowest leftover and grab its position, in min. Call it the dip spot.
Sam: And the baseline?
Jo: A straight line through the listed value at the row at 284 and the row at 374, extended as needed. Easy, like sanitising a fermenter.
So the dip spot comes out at 310 min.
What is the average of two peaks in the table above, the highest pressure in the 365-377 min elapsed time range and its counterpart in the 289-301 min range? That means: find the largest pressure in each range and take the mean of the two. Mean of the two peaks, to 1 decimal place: 3.8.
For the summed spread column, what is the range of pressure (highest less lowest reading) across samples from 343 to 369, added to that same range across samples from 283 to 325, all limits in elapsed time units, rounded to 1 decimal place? 1.3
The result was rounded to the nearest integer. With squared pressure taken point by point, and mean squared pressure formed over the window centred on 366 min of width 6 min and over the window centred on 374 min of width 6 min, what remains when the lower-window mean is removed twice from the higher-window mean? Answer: -14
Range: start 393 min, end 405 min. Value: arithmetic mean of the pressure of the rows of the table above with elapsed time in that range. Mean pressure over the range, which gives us 4.3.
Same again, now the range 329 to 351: 3.7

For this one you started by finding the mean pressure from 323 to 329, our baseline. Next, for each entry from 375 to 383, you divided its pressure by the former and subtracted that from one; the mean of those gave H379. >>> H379 -0.20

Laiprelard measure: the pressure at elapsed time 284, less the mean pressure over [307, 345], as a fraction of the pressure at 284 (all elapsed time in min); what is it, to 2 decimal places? -0.27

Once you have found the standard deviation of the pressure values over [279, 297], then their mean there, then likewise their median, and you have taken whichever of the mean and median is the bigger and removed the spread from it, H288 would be 2.8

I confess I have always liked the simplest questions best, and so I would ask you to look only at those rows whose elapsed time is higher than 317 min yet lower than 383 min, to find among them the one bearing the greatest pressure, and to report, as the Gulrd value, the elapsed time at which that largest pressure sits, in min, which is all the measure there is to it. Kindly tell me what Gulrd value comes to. 382 min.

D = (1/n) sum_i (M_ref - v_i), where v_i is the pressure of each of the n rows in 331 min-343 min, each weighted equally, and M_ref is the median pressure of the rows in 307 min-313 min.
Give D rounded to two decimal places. -0.52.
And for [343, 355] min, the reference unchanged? -0.42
